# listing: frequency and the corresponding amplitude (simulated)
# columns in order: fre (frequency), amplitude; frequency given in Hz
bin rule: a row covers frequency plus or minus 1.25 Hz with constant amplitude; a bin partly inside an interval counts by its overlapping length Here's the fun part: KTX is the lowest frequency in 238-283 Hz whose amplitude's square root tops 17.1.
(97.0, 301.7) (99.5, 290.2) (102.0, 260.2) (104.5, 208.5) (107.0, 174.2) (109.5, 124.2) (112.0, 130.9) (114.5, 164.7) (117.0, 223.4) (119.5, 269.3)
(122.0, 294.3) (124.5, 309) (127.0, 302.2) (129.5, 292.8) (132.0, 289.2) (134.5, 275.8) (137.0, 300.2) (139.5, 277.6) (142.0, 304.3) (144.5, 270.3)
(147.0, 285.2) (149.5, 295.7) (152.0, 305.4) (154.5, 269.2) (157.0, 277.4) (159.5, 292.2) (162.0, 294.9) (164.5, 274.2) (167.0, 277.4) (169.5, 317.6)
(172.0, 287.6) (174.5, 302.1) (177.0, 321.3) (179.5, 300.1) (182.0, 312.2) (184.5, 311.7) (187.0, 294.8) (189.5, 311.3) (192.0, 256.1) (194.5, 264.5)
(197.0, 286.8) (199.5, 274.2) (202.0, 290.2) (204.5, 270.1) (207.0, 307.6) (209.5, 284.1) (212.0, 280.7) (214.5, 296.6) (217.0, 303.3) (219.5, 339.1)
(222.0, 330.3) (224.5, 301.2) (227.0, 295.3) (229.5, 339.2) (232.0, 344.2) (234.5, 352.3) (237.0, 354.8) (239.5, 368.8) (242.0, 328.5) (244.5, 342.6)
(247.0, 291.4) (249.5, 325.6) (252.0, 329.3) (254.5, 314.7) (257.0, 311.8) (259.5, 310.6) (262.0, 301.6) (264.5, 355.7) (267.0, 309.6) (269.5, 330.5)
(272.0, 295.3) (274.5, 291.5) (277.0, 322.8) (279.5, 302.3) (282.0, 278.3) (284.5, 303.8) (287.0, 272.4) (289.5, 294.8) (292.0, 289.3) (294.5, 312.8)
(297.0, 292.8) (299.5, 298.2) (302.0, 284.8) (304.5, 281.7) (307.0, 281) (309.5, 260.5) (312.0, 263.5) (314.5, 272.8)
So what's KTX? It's 239.5 Hz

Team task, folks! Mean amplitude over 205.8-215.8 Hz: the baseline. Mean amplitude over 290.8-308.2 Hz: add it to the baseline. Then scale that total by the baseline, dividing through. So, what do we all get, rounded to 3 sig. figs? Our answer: 2.00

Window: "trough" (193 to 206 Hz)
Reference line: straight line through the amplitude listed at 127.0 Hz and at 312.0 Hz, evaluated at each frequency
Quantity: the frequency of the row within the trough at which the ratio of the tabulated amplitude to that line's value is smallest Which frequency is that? 194.5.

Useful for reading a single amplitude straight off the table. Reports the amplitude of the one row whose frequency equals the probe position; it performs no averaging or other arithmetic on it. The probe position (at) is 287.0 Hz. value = 272.4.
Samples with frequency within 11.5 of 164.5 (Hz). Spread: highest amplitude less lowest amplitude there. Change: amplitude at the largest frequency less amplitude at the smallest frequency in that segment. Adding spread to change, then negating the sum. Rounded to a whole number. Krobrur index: -81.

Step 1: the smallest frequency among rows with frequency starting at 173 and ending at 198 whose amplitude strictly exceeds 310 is 177.0 Hz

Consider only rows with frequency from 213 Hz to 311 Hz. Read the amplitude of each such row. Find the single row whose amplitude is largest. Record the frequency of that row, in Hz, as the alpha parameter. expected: 239.5 Hz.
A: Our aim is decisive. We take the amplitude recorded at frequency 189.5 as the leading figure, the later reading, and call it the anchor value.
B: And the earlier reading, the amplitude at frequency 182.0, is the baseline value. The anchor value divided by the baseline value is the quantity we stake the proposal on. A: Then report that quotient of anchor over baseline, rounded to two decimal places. 1.00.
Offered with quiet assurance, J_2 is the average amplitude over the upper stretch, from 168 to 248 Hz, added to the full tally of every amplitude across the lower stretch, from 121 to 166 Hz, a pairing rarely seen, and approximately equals 5518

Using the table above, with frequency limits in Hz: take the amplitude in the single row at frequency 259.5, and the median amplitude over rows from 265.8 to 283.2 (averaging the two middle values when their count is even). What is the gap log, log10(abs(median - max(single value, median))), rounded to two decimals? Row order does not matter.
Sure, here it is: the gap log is 0.92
